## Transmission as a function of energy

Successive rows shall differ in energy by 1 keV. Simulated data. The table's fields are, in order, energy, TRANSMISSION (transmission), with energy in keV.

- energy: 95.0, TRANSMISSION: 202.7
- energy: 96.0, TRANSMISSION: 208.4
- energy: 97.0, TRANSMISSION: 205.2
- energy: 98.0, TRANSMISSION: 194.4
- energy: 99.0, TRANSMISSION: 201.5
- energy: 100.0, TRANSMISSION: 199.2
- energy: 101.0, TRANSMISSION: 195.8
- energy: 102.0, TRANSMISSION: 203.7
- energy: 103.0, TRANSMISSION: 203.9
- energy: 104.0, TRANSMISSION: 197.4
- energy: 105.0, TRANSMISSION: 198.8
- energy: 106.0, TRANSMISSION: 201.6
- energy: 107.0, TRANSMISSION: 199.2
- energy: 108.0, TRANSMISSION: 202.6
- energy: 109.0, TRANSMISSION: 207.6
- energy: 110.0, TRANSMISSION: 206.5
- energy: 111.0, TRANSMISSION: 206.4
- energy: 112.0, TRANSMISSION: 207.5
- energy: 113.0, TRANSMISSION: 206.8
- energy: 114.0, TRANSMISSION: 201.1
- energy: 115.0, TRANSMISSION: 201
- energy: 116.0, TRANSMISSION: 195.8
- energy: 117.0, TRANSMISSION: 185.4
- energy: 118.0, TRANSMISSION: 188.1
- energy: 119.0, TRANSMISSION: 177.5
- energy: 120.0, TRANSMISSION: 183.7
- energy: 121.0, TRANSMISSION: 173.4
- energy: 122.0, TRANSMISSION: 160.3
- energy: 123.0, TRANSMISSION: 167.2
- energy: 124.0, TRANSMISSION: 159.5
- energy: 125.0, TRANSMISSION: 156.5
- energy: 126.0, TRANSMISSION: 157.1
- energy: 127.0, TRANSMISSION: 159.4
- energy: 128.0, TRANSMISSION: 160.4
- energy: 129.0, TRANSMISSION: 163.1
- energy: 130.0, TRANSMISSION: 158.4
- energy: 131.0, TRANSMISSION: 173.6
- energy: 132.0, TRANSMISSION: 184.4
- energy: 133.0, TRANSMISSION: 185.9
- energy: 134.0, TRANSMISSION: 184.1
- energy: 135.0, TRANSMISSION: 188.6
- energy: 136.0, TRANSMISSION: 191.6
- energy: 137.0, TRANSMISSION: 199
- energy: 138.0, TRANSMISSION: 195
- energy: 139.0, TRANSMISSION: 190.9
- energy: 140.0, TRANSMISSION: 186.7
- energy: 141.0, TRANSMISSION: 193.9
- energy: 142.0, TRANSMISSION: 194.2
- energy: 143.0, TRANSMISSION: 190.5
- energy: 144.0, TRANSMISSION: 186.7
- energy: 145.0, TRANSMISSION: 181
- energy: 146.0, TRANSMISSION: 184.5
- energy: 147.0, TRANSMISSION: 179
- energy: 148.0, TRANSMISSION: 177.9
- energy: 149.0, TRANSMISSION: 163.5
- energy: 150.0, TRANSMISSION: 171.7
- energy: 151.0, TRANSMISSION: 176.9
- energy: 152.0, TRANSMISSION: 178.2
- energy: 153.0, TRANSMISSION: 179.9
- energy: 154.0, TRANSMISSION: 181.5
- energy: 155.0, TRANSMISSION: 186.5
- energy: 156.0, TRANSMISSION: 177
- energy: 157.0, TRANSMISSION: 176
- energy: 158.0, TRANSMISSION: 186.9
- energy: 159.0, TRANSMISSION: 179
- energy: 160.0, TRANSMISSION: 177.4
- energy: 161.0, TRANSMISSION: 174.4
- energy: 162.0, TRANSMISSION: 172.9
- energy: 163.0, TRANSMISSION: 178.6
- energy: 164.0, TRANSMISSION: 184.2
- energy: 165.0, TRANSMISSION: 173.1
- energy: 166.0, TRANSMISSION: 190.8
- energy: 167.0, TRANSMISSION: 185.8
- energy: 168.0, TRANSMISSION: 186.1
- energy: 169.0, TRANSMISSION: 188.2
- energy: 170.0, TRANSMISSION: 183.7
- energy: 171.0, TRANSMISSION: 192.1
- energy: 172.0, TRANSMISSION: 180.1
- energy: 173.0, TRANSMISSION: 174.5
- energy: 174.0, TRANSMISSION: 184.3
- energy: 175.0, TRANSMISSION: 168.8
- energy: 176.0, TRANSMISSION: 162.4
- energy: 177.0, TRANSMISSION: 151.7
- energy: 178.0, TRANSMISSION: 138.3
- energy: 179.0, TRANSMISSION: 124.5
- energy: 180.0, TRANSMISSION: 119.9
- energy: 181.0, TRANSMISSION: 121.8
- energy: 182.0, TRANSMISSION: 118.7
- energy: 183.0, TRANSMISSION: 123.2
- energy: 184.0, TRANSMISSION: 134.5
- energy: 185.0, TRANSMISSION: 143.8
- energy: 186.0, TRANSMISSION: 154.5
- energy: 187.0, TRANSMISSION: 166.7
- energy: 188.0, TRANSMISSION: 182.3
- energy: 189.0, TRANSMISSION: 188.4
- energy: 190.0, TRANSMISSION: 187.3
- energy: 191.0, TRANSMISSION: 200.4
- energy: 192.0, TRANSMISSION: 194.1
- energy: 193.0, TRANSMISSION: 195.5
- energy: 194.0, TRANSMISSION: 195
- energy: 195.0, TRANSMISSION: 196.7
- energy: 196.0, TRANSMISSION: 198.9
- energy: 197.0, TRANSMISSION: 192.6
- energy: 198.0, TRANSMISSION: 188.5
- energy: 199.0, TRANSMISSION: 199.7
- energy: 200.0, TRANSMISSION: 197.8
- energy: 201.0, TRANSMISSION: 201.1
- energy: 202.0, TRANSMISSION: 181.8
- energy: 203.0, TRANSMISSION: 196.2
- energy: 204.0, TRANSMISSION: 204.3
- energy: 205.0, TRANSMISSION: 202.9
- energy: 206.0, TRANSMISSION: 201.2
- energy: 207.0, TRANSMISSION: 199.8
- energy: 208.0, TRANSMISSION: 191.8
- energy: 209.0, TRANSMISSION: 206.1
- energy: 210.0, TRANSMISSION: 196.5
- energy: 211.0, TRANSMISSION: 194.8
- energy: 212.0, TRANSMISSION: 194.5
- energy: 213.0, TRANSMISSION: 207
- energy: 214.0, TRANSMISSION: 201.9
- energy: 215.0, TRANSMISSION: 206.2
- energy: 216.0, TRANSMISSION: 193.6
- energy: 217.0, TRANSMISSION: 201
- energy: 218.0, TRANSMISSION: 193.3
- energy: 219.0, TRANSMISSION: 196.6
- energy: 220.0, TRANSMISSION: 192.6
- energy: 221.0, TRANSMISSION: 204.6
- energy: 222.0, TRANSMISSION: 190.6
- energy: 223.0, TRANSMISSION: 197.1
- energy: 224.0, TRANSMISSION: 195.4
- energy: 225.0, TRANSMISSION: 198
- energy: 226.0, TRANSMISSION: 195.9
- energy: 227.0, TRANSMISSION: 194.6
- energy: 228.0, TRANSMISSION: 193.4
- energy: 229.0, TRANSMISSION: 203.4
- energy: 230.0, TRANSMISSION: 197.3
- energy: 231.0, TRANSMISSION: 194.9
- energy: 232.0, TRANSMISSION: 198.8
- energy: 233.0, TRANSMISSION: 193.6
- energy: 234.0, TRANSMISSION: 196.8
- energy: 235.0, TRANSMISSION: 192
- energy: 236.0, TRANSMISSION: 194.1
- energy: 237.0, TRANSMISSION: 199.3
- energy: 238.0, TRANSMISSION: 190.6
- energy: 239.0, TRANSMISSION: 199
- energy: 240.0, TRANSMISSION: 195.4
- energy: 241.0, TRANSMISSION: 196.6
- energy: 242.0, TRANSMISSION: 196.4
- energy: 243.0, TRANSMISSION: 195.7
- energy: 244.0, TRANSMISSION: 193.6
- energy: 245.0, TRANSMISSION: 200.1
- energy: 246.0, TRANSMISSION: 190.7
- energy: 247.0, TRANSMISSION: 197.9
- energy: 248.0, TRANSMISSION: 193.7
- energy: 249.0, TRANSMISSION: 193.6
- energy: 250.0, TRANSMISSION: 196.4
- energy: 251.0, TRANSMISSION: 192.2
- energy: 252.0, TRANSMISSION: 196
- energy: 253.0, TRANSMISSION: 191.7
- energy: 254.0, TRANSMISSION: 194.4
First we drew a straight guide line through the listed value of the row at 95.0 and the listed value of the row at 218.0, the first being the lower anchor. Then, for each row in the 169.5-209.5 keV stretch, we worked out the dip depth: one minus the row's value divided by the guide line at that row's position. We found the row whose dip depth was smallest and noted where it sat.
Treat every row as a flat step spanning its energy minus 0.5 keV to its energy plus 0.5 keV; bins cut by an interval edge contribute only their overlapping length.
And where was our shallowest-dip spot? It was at 209.0 keV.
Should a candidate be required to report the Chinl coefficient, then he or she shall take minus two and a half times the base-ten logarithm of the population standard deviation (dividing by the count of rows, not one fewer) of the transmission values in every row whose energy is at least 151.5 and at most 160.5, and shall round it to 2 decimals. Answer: -1.44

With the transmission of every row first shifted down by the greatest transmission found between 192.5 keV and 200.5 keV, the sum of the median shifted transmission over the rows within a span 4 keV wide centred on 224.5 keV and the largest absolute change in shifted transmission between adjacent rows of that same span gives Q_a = -0.6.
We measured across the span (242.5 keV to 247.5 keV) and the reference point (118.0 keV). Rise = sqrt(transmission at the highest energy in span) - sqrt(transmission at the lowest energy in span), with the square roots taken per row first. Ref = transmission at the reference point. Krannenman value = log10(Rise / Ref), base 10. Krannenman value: -3.4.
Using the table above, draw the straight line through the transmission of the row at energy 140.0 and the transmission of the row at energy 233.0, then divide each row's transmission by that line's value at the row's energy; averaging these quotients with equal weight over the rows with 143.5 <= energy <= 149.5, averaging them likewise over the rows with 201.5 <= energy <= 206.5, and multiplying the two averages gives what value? 0.98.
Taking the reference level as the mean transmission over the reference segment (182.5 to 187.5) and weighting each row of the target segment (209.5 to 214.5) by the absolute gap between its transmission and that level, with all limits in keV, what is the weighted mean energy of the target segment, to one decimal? 212.1 keV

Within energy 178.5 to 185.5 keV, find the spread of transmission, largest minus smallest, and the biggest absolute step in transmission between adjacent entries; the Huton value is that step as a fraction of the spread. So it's 0.45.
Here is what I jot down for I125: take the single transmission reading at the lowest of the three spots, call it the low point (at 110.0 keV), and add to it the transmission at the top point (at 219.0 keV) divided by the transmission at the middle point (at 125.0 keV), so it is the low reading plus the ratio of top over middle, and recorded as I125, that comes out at 208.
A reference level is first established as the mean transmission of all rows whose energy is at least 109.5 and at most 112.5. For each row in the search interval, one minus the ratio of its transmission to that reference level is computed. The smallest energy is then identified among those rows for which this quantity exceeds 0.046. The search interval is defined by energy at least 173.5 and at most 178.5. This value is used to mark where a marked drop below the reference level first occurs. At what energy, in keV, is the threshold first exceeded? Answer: 174.0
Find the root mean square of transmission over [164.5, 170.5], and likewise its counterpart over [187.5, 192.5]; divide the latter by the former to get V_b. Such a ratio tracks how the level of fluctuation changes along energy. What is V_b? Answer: 1.03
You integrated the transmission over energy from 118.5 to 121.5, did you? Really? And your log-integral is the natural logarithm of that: 6.28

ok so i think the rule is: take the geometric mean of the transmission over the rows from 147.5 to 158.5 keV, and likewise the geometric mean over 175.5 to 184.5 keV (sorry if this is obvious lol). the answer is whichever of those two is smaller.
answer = 132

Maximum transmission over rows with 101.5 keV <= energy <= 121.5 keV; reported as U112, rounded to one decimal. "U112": 207.6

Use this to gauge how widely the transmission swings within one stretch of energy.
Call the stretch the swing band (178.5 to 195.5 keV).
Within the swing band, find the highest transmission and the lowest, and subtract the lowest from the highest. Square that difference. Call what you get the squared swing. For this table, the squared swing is 6675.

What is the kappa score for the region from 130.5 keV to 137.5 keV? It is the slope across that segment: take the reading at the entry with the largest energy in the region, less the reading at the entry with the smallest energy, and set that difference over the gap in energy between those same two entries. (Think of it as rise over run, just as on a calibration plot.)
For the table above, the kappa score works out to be 4.2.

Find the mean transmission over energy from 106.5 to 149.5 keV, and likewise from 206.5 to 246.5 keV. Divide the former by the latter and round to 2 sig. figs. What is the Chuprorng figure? 0.94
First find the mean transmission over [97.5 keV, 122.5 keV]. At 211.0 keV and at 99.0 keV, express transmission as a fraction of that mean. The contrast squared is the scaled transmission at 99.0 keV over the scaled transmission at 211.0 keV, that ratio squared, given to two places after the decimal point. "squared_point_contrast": 1.07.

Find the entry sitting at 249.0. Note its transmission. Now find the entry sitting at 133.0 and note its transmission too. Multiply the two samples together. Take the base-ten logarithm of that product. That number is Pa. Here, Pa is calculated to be 4.56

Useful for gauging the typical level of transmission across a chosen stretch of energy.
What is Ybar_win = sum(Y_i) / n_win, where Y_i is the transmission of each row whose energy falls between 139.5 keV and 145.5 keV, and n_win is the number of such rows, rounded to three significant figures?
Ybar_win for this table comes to 189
